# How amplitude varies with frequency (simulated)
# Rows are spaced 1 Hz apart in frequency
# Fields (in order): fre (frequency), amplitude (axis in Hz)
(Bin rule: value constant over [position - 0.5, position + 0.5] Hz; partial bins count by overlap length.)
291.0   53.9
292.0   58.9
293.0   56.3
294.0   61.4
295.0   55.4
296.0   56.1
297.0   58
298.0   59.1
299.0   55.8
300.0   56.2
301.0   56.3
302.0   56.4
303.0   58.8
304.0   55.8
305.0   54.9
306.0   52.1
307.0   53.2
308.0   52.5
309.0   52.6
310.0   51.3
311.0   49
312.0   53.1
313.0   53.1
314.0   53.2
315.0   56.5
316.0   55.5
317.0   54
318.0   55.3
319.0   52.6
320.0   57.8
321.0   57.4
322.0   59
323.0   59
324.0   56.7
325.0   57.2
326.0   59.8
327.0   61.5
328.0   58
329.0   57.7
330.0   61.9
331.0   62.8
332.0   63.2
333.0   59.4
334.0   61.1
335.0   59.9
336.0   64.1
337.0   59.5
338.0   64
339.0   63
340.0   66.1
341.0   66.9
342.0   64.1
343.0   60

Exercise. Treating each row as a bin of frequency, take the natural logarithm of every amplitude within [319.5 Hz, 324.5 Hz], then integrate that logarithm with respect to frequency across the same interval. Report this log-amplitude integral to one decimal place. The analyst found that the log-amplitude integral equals 20.3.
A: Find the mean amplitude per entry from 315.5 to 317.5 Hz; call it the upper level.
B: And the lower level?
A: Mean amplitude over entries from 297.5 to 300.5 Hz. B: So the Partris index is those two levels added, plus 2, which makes 114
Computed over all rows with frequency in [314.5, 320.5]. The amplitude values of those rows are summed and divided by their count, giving 55.3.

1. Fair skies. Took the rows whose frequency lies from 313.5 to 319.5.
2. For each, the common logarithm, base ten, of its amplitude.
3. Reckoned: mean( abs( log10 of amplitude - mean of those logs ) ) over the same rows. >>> 0.0100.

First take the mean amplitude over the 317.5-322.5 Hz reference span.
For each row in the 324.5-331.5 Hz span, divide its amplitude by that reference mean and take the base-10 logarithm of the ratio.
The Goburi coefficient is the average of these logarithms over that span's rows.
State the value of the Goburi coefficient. 0.025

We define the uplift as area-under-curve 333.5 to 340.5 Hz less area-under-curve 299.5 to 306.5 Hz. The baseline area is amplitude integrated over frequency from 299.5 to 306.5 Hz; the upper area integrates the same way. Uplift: 47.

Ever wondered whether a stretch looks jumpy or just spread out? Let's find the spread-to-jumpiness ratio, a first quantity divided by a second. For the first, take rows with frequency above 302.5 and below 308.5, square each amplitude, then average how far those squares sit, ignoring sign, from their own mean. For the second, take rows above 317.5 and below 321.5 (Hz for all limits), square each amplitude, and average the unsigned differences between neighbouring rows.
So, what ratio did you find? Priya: 0.70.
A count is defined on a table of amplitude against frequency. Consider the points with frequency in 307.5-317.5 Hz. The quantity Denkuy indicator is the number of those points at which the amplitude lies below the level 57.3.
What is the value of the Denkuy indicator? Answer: 10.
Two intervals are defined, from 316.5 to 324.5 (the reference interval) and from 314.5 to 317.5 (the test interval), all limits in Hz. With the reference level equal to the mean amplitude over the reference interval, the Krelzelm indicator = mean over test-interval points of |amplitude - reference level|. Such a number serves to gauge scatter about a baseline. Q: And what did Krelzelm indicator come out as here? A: 1.2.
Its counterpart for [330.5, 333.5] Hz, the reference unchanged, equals 5.3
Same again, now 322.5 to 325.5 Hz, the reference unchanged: 1.2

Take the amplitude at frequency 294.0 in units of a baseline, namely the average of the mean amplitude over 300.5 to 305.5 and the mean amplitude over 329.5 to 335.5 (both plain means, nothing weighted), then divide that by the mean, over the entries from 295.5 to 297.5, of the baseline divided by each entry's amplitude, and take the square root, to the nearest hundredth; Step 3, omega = 1.00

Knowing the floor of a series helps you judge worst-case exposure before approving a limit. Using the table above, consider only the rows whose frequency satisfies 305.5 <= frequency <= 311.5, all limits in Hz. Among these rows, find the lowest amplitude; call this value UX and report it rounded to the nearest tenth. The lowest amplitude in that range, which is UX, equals 49.0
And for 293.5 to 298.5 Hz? 55.4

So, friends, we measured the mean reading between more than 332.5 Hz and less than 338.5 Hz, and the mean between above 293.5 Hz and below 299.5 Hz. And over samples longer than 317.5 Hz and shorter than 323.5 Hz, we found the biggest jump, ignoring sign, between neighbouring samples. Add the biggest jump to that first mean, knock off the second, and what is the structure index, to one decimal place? 8.9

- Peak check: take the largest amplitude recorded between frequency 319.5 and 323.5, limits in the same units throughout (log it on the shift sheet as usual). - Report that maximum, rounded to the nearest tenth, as 59.0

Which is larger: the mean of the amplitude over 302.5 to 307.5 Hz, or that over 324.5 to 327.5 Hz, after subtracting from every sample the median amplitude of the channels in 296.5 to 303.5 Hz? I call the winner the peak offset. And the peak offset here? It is 3.1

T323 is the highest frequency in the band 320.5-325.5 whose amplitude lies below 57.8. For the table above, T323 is 325.0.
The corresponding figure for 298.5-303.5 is 302.0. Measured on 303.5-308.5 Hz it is 308.0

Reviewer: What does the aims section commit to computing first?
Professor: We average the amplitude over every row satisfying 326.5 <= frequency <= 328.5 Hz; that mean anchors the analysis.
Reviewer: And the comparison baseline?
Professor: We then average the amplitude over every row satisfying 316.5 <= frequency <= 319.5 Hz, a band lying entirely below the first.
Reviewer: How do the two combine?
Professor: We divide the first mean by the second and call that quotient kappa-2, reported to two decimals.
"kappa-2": 1.11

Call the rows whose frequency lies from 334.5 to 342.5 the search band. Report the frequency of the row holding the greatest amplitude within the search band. 341.0 Hz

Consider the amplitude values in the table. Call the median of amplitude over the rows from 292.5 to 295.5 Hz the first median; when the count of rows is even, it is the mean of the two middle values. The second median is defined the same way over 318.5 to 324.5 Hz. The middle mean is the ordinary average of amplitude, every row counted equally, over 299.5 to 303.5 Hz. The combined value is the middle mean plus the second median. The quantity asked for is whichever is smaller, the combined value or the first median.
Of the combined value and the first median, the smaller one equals 56.3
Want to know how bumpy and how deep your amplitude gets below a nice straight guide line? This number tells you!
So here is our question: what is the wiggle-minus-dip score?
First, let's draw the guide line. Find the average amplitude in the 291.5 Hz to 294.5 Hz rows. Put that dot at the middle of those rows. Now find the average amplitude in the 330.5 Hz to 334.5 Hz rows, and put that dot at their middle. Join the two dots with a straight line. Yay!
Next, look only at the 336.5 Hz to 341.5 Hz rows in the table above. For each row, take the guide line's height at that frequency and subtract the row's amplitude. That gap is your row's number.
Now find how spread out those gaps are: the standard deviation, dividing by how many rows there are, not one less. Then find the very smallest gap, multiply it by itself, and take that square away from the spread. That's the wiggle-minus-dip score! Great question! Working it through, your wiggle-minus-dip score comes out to -19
